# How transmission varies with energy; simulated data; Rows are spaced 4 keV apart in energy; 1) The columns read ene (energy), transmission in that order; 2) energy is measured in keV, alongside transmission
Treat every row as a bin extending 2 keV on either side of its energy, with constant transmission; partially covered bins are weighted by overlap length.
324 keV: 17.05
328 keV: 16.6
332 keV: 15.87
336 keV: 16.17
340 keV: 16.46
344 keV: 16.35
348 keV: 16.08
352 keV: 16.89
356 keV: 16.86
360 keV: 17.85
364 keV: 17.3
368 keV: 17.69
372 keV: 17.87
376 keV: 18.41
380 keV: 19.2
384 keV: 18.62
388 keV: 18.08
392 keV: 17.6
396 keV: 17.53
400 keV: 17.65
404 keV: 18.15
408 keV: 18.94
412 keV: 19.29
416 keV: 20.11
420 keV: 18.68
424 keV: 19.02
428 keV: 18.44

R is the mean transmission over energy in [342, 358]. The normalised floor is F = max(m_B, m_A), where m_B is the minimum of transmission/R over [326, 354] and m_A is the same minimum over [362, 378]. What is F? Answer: 1.05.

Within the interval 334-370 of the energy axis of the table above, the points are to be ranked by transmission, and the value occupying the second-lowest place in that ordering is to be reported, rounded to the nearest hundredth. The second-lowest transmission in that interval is 16.17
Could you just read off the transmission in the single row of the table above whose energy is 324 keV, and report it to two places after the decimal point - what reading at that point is 17.05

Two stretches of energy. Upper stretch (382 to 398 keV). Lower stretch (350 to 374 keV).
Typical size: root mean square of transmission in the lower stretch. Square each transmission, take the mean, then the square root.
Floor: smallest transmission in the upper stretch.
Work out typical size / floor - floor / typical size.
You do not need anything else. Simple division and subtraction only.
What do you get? -0.013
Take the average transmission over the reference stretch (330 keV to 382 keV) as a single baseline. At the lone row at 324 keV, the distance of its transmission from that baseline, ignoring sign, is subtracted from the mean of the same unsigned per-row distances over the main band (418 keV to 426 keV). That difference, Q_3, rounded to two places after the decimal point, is 1.59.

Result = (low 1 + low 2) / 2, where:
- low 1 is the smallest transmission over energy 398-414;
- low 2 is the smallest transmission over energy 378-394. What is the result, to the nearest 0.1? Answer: 17.6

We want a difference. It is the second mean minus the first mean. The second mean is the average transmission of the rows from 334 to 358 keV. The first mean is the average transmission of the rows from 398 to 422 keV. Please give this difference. -2.3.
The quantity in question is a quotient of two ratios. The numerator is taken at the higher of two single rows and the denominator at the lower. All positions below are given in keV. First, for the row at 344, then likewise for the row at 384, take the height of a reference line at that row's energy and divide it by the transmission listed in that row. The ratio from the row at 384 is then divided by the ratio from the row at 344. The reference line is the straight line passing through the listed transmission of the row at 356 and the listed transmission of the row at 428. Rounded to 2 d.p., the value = 0.92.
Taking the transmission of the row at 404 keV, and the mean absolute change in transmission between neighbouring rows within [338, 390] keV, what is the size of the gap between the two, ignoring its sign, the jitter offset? 17.7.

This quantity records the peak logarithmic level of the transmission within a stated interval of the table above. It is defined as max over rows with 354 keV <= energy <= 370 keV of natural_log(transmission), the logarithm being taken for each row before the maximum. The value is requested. 2.882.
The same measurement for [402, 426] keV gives 3.001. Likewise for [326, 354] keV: 2.827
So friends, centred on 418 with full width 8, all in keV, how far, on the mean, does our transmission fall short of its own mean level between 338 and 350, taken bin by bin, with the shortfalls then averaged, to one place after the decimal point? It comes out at -3.1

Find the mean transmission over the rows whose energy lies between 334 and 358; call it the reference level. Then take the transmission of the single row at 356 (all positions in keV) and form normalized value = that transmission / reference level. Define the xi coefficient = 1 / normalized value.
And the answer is 0.98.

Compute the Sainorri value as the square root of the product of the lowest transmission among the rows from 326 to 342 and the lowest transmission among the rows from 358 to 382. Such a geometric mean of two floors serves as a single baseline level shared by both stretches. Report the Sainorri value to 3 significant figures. 16.6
